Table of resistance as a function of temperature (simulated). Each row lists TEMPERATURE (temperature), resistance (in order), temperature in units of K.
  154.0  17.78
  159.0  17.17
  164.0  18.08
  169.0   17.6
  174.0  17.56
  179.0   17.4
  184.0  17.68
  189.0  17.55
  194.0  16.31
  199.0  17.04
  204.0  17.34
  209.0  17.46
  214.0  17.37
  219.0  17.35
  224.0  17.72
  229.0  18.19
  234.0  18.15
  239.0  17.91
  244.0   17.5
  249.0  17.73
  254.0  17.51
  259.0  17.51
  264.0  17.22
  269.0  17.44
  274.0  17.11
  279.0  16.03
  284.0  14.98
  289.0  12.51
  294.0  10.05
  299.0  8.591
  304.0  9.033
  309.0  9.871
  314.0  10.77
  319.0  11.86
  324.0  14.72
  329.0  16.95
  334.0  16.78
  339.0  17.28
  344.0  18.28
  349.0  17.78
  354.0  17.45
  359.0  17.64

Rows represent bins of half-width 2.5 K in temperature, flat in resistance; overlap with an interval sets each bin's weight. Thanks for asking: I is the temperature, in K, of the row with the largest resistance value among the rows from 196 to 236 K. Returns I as 229.0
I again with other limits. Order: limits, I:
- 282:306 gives 284.0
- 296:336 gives 329.0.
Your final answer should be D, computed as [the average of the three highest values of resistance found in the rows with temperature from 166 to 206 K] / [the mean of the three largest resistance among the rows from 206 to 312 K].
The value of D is 0.97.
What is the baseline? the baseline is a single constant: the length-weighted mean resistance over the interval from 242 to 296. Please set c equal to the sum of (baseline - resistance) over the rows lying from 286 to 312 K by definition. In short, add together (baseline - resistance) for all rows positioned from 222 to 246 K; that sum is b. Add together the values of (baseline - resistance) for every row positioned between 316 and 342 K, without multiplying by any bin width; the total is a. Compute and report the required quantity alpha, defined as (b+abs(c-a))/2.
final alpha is 9.0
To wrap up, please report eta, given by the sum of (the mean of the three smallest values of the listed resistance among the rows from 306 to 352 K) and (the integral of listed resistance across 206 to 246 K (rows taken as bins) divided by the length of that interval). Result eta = 28.5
